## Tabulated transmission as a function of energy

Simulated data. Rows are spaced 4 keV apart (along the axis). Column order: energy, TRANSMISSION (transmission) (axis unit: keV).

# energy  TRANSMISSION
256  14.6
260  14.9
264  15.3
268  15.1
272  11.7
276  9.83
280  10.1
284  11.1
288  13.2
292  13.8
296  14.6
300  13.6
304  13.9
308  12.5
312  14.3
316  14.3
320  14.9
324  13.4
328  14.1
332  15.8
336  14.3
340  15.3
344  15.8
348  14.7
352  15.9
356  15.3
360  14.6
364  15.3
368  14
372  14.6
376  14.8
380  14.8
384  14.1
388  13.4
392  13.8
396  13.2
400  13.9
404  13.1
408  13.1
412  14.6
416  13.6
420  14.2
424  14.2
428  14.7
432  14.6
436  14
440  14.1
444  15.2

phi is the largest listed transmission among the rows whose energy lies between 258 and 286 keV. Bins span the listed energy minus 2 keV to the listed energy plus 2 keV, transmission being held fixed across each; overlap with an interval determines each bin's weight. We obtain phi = 15.3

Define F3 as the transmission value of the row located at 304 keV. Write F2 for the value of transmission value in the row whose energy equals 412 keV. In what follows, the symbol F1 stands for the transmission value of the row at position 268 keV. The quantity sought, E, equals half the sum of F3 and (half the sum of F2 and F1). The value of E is 14.4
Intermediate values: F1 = 15.1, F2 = 14.6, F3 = 13.9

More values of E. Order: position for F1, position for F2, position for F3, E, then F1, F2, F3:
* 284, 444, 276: 11.5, 11.1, 15.2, 9.83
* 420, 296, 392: 14.1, 14.2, 14.6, 13.8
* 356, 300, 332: 15.1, 15.3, 13.6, 15.8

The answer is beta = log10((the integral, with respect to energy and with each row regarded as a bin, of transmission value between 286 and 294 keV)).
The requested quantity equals 2.0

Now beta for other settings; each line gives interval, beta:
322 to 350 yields 2.6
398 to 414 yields 2.3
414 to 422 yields 2.0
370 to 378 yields 2.1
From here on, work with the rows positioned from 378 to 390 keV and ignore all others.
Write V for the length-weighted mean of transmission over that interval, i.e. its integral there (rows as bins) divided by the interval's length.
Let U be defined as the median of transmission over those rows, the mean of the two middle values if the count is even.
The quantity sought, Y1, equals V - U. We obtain 0.000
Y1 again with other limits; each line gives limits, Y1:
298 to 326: -0.057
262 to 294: 0.066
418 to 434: 0.025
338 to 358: 0.100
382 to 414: 0.050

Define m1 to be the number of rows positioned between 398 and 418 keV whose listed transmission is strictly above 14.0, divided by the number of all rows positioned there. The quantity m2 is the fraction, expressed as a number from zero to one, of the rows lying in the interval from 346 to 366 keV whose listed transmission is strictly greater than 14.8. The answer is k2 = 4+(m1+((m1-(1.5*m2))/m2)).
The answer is 3.0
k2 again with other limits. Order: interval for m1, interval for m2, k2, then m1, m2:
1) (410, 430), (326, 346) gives 4.6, 0.8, 0.60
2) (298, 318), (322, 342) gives 3.9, 0.4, 0.40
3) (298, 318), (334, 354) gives 3.6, 0.4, 0.60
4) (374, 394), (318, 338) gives 4.6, 0.6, 0.40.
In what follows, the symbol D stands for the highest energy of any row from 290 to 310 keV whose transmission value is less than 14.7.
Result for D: 308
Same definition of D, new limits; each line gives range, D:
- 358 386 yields 384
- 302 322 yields 316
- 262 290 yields 288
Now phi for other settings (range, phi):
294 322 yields 14.9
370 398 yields 14.8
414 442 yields 14.7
